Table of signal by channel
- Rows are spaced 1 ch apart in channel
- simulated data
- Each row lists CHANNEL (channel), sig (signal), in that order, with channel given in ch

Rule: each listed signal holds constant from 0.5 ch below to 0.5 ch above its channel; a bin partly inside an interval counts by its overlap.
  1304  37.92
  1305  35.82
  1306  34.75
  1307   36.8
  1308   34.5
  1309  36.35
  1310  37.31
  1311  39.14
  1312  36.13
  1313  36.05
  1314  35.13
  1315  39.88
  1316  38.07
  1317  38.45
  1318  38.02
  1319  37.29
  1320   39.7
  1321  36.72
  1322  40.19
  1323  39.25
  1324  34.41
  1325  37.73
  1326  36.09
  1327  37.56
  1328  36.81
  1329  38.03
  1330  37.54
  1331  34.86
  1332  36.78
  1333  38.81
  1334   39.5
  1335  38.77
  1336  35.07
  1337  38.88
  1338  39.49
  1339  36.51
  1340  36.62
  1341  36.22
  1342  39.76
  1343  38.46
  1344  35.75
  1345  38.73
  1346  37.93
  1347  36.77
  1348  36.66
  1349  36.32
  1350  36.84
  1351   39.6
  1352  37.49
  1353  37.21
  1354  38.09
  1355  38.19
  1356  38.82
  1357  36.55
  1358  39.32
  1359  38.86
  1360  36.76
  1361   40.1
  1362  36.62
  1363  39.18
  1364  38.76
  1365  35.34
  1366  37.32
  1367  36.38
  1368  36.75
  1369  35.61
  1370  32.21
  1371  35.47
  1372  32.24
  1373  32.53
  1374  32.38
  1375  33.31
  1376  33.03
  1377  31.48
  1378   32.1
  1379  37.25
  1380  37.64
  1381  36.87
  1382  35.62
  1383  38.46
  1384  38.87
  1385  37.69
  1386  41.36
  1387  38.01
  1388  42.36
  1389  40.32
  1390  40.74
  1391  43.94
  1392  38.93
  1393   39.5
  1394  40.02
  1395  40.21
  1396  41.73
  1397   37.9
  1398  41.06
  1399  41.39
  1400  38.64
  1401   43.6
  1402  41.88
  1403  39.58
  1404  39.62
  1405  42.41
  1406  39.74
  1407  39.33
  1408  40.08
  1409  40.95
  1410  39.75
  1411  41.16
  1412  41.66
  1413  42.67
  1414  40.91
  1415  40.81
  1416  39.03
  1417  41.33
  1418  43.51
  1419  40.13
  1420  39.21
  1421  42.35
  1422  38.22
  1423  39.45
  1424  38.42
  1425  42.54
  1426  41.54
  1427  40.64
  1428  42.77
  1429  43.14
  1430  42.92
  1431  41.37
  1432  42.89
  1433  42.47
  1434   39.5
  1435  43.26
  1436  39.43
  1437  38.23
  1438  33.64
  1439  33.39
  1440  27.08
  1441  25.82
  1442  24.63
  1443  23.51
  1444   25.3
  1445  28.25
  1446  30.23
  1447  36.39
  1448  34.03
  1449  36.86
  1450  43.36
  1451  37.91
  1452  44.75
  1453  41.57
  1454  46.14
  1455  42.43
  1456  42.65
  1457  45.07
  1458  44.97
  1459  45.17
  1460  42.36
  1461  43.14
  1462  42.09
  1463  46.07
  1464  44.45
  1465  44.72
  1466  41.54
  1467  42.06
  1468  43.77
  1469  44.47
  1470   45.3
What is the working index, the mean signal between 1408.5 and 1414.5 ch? 41.2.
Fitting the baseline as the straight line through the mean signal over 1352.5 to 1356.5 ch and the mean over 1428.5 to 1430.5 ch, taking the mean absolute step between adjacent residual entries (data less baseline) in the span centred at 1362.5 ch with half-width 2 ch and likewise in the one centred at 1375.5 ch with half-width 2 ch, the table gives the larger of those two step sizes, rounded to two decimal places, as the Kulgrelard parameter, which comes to 2.18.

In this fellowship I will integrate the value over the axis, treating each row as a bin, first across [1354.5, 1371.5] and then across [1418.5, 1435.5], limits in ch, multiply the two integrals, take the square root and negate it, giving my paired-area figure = -666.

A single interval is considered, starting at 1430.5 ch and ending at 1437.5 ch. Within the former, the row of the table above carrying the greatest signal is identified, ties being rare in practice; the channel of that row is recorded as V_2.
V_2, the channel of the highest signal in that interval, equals 1435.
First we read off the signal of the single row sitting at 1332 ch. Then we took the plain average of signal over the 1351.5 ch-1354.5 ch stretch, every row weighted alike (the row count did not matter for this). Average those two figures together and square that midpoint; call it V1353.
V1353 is 1383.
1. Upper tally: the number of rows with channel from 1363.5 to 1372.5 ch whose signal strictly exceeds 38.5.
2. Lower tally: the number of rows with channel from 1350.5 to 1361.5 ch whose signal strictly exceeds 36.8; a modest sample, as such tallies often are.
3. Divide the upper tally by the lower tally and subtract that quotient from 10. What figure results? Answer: 9.9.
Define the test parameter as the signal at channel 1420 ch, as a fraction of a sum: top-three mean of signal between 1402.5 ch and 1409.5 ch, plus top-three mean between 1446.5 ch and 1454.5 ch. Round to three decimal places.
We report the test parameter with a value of 0.456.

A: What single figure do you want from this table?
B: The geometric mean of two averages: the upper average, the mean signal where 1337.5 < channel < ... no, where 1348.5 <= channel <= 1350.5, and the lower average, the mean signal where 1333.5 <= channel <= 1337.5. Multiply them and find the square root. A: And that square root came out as 37.3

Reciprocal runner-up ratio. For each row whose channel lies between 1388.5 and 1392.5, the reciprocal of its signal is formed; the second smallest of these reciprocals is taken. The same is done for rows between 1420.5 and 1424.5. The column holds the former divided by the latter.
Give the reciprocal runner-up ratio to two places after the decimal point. 0.97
